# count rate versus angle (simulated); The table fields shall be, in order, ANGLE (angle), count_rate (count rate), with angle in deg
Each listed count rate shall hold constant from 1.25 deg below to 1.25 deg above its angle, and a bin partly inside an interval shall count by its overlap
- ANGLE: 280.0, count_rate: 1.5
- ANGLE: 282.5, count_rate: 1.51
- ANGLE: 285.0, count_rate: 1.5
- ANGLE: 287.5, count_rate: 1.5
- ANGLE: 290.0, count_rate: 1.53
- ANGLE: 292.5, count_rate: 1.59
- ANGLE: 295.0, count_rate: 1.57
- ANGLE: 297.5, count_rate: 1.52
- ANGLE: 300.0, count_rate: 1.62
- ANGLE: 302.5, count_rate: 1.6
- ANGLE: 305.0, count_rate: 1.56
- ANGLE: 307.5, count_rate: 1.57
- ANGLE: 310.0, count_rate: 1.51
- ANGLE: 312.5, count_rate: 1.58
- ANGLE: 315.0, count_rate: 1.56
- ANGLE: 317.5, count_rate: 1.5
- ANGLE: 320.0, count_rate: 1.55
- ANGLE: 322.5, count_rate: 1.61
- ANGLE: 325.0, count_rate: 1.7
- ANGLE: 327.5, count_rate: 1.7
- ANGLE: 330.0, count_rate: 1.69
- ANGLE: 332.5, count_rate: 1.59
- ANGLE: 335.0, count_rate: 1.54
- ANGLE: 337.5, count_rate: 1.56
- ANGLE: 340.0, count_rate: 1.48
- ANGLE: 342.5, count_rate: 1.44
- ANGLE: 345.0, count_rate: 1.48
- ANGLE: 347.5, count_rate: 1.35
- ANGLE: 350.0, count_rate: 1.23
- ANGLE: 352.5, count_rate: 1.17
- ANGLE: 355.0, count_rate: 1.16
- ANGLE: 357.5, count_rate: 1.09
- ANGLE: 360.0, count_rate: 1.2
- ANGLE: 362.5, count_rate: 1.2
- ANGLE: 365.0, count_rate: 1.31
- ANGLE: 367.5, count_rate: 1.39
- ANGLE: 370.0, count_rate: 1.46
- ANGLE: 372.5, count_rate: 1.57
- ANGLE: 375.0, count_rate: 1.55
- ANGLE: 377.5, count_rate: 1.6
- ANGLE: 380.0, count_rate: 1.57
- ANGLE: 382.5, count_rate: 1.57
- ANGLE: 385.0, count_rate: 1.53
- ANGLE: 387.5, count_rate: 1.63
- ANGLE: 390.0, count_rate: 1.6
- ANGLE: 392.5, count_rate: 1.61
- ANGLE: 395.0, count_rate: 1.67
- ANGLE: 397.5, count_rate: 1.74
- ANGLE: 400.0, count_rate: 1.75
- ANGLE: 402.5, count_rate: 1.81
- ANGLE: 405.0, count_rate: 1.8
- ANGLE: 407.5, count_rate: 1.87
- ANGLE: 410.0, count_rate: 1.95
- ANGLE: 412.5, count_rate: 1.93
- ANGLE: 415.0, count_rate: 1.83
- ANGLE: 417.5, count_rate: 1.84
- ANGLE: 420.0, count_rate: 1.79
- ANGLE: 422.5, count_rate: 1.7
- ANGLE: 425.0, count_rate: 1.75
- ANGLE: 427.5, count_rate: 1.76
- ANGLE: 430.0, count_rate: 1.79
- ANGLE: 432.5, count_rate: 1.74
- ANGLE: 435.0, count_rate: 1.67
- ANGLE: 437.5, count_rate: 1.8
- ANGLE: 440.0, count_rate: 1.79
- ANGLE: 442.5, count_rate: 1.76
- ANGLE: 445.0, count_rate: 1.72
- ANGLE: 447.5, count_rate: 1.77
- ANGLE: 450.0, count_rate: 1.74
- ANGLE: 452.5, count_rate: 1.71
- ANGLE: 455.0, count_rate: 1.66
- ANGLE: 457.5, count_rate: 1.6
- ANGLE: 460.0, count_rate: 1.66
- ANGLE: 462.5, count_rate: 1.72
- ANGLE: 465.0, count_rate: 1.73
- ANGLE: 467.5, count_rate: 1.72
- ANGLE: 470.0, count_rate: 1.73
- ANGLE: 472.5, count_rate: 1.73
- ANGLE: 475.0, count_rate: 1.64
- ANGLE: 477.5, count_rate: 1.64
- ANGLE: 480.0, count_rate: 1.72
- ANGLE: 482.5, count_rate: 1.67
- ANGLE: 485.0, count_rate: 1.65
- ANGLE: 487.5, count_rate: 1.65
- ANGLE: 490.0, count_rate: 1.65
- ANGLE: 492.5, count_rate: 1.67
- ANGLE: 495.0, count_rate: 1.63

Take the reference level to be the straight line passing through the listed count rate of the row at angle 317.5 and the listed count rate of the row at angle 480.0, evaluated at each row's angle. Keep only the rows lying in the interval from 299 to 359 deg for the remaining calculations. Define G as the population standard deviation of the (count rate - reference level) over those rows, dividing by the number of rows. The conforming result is 0.19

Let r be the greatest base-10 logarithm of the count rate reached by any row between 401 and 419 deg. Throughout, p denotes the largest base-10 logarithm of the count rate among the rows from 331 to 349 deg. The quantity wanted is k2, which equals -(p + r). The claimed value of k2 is -0.491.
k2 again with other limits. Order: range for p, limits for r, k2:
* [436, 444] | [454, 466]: -0.493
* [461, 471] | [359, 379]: -0.442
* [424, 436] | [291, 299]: -0.454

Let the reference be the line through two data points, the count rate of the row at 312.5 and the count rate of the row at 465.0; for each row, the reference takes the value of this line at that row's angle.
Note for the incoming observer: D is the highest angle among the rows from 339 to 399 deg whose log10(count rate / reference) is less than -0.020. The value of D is 385.0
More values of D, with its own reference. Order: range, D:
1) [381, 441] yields 385.0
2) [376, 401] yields 385.0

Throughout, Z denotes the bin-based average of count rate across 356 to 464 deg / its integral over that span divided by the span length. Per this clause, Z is 1.65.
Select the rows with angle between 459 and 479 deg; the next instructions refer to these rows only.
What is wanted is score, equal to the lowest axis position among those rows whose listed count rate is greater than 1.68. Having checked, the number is 462.5 deg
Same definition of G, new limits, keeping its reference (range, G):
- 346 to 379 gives 0.16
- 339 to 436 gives 0.20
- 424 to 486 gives 0.07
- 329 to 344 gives 0.09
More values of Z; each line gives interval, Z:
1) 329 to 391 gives 1.44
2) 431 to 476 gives 1.72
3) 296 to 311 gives 1.56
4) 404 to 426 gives 1.83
